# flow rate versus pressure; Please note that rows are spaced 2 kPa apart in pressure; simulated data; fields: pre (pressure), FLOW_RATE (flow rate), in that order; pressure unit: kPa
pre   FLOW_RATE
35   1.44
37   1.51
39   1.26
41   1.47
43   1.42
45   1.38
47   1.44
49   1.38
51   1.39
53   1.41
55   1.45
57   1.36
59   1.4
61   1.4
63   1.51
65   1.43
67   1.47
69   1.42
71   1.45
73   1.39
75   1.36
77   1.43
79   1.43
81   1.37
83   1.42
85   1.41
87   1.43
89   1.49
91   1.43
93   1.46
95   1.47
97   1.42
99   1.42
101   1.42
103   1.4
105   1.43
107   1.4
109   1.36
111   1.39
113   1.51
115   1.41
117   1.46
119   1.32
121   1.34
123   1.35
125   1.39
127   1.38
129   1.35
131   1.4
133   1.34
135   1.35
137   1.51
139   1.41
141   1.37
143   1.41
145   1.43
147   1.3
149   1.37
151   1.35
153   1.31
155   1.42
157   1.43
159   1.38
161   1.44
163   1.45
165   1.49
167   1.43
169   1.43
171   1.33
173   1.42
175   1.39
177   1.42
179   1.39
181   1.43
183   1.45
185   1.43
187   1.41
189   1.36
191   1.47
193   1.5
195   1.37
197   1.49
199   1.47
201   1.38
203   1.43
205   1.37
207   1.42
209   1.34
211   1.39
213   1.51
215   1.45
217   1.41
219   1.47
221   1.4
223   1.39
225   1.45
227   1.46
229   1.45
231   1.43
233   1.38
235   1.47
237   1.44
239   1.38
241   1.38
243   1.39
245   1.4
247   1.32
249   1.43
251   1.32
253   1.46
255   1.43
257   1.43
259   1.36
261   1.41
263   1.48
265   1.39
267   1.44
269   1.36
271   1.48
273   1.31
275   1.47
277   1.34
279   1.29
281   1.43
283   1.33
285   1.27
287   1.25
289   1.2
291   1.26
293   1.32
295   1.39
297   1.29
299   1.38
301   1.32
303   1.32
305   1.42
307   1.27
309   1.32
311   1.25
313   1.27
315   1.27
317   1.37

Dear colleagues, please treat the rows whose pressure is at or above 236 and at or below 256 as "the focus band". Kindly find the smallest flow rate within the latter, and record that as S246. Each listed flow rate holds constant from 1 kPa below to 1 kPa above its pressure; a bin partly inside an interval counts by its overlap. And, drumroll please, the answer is 1.32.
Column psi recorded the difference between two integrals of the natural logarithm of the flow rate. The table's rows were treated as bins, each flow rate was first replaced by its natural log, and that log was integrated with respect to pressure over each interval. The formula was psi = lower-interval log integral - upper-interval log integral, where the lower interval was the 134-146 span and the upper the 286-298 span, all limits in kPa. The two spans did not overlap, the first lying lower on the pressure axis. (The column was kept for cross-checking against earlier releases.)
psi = 1.1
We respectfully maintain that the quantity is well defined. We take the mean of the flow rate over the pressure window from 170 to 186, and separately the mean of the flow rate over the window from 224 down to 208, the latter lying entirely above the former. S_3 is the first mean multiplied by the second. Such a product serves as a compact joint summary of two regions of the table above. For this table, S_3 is 2.00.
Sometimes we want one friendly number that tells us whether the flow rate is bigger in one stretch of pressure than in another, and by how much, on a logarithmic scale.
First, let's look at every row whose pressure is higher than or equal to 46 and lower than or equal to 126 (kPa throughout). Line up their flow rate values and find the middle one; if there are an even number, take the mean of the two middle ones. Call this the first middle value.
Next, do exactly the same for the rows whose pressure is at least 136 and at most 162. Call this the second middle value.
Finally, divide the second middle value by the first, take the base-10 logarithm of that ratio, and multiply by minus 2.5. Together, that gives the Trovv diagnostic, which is 0.008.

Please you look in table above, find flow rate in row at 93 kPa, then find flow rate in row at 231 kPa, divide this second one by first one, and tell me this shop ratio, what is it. 0.98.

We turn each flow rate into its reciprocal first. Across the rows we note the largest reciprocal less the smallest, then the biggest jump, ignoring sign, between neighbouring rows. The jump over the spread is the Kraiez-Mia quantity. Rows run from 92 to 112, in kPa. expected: 0.44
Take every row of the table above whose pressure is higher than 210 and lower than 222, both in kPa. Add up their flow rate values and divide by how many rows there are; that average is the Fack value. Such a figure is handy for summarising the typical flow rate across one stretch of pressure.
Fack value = 1.44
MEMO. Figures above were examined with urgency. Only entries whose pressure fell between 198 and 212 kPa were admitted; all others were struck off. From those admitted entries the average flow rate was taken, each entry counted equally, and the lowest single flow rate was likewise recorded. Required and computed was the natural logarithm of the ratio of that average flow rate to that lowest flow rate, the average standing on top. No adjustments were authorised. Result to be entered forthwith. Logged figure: 0.044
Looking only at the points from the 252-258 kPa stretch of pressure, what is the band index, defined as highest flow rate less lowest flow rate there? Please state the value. 0.03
